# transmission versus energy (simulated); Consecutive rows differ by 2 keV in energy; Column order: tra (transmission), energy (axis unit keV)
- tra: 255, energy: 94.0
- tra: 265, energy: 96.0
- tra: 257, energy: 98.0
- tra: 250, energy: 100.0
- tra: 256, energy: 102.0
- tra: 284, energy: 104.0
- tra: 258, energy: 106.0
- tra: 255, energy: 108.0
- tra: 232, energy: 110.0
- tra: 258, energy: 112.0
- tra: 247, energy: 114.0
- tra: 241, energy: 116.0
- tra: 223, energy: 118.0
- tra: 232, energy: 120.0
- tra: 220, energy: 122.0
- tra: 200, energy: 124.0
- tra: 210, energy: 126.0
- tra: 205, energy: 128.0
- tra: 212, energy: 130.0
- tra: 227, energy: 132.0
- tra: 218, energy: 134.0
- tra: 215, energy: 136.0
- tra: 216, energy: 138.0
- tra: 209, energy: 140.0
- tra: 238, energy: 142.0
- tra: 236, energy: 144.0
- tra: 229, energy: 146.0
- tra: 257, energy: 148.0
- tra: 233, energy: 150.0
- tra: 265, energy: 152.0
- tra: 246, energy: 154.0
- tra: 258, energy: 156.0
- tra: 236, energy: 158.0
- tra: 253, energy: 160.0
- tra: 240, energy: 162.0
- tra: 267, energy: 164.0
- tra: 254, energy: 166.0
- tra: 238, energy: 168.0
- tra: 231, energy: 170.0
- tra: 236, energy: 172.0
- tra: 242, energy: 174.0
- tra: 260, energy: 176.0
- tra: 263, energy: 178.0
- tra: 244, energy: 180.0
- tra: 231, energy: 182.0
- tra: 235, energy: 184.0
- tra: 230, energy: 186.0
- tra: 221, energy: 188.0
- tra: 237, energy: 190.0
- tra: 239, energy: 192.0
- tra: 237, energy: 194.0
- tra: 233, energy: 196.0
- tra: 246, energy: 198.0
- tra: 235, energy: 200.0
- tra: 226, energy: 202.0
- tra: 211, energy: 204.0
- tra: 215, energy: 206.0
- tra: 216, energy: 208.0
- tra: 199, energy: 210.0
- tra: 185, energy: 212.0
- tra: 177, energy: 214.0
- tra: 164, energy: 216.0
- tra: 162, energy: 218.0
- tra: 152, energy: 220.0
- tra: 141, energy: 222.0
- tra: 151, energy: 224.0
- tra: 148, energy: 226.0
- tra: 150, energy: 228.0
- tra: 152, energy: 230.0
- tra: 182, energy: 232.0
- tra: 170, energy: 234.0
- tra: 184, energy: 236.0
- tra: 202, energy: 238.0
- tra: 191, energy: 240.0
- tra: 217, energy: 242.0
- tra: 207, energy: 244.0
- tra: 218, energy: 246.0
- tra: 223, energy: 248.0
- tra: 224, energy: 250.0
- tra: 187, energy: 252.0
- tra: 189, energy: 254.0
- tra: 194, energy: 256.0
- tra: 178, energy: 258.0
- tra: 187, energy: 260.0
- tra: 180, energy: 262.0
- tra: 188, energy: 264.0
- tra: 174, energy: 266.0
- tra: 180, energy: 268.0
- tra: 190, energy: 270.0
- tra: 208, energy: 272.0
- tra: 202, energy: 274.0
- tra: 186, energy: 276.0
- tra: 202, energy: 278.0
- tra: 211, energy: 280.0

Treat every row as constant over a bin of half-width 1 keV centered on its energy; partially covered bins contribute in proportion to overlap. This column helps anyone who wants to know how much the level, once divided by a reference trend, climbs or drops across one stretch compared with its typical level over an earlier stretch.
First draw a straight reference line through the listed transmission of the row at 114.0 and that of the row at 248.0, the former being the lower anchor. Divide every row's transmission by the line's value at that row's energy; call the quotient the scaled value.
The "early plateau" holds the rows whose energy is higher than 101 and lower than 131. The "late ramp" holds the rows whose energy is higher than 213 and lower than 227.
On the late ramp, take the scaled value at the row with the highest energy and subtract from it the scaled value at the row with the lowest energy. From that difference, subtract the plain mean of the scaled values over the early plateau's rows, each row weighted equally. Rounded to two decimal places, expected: -1.07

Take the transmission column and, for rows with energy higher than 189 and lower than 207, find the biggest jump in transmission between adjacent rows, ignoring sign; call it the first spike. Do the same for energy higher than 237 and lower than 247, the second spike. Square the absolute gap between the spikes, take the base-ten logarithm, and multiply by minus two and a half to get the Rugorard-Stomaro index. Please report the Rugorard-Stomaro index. -5.2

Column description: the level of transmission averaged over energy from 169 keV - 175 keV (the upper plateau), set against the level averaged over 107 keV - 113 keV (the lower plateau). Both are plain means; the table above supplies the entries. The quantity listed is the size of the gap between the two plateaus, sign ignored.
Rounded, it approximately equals 12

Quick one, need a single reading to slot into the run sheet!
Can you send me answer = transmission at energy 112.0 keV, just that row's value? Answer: 258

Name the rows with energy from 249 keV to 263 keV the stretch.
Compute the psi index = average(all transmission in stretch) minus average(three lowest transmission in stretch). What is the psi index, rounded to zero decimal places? 10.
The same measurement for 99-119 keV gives 18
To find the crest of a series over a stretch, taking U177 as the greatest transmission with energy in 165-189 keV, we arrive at 263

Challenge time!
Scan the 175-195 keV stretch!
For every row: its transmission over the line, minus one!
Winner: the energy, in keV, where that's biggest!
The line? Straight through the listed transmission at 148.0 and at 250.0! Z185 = 178.0 keV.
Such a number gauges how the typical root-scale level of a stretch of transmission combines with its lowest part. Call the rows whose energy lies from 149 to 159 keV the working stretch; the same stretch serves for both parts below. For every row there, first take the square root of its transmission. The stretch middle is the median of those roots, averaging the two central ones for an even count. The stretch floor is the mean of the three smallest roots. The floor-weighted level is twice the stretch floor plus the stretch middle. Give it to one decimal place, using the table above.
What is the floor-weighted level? 46.6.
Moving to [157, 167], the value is 47.1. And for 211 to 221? 38.0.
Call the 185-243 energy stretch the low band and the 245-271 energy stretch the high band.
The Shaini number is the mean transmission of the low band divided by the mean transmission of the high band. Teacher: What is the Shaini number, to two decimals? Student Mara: 1.01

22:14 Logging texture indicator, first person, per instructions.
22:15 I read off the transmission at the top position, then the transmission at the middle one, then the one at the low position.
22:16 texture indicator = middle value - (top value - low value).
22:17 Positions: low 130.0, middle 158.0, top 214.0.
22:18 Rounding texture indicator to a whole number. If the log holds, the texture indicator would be 271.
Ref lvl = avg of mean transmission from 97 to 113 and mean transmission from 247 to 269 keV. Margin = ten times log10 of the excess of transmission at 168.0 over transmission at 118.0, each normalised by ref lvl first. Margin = -11.7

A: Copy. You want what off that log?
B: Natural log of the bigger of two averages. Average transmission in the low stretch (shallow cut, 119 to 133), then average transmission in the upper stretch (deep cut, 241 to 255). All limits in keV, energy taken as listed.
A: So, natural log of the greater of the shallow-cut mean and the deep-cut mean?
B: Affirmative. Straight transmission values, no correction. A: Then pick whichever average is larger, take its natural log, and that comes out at 5.37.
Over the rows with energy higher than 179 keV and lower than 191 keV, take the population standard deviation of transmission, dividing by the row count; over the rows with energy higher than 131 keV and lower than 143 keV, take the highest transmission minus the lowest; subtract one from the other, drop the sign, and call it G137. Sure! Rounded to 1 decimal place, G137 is 22.0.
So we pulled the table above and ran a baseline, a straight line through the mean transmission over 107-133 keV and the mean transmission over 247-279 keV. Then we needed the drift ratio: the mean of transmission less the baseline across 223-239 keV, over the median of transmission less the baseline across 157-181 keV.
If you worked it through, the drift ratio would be -1.2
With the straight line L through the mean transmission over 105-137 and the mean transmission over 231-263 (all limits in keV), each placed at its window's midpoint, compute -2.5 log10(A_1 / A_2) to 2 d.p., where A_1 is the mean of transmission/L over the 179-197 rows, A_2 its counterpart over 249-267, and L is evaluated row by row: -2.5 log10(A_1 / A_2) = -0.14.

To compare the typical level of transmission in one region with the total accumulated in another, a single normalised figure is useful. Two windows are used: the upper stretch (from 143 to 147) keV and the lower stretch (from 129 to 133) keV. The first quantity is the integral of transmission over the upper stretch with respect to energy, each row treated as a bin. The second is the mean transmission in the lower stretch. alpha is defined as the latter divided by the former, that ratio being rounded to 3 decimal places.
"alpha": 0.236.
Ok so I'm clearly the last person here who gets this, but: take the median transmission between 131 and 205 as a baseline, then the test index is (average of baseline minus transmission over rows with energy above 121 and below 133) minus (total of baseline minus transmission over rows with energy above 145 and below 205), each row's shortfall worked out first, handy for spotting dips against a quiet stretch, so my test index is 177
